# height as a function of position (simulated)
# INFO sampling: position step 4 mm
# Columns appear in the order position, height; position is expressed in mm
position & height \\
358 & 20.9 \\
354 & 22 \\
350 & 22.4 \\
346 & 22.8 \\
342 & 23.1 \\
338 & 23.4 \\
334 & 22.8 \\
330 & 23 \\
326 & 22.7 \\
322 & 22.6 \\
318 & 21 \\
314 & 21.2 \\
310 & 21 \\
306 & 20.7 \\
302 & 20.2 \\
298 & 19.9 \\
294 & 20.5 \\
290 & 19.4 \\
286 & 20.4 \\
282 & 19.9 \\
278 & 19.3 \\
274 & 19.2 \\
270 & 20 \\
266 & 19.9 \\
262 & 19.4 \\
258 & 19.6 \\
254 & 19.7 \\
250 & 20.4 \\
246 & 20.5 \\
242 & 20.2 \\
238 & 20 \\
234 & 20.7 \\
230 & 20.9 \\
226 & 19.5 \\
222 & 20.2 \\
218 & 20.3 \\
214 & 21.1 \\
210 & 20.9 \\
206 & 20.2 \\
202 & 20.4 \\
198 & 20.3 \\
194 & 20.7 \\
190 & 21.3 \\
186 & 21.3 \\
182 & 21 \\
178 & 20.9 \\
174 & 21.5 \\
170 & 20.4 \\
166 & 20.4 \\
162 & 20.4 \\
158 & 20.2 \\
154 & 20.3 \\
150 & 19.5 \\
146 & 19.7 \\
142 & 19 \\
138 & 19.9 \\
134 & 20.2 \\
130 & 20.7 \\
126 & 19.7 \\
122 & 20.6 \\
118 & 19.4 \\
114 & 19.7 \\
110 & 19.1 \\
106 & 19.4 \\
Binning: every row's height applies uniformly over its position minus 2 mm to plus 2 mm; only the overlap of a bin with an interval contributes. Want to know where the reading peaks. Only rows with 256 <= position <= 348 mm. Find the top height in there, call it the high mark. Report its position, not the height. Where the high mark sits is 338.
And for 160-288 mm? 174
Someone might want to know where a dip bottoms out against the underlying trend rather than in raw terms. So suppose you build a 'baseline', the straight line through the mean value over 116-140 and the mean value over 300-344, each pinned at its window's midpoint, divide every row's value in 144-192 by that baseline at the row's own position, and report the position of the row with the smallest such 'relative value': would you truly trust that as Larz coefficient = 150 mm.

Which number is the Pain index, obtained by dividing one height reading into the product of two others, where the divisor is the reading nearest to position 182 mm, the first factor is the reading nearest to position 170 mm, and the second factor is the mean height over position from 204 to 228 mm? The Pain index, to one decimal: 19.8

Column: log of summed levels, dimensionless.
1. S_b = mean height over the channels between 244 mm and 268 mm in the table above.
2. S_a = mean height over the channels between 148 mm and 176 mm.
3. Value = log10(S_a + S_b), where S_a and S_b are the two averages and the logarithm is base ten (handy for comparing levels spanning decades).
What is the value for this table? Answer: 1.61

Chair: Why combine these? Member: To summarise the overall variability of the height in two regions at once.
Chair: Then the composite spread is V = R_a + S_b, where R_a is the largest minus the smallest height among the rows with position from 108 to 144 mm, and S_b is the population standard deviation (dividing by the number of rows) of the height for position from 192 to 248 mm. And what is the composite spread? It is 2.1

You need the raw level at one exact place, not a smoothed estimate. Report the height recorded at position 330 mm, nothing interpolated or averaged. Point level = 23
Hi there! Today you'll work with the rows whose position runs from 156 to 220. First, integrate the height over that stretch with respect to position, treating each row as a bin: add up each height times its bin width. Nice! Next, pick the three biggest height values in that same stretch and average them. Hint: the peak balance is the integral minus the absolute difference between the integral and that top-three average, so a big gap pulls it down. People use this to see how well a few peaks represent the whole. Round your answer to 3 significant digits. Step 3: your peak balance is 21.4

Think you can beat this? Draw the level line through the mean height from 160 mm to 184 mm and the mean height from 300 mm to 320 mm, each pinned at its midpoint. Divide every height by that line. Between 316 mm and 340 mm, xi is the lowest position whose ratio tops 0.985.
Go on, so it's 318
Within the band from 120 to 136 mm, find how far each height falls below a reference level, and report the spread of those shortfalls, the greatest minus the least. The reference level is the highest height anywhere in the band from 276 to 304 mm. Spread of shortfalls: 1.0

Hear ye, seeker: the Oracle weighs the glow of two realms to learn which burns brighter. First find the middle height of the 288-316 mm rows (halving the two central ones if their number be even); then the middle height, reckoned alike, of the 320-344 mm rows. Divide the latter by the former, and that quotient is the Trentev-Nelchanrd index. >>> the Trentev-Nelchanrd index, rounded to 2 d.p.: 1.12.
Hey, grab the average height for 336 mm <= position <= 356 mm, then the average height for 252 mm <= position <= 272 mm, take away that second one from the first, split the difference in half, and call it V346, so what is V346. 1.5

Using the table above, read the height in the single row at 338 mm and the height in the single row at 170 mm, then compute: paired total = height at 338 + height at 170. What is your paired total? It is 43.8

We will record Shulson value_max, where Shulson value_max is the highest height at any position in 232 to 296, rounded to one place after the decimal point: 20.7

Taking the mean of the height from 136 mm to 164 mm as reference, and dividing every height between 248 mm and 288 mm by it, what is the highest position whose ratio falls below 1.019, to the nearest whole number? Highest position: 282 mm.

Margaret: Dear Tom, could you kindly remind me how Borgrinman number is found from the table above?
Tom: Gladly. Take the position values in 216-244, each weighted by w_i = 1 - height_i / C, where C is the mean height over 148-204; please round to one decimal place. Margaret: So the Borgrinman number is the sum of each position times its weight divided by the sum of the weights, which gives 229.2 mm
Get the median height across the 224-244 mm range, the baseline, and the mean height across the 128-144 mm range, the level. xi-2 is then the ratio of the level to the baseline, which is 0.99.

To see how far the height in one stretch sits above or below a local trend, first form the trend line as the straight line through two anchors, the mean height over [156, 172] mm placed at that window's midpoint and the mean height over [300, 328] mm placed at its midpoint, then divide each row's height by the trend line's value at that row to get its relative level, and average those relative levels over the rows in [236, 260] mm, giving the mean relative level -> 0.96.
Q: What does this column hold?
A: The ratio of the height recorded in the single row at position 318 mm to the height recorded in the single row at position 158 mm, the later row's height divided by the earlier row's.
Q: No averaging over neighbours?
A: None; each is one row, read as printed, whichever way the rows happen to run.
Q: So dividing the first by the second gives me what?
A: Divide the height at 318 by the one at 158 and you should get 1.04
